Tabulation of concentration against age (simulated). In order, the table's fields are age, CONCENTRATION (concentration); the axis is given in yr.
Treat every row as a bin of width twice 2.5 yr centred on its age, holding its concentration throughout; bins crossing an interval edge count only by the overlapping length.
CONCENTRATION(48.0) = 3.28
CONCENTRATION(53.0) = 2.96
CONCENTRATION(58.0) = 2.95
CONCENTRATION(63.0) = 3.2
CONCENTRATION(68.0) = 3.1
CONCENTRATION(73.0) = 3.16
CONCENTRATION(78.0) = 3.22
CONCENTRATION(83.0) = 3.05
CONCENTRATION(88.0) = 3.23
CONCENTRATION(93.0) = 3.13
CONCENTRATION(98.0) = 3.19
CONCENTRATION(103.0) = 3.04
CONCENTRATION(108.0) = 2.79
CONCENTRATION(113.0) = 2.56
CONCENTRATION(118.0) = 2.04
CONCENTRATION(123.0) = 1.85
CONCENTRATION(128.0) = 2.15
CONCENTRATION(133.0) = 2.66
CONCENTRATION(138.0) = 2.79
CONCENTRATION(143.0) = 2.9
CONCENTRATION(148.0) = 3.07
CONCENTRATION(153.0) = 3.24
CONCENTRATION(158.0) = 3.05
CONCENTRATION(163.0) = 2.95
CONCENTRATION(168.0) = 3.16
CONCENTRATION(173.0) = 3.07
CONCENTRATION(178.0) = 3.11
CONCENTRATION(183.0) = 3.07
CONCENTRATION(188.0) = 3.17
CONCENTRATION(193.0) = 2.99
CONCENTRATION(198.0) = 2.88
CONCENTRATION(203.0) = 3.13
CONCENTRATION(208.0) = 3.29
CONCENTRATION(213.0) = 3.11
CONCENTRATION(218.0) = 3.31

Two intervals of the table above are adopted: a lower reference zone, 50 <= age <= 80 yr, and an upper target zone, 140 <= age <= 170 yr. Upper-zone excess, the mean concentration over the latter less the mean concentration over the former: -0.04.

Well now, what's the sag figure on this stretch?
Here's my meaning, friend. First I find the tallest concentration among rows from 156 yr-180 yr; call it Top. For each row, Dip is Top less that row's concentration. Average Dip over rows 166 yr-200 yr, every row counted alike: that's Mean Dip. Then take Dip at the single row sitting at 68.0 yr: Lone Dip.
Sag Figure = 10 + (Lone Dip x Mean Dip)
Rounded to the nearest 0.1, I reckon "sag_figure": 10.0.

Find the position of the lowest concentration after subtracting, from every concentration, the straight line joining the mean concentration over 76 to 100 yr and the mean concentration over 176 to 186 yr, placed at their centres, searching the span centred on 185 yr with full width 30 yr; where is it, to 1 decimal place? 198.0 yr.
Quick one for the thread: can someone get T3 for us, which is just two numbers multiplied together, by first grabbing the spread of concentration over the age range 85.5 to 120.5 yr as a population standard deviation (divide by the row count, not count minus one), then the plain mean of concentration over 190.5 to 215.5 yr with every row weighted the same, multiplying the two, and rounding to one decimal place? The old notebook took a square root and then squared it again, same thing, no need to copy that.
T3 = 1.2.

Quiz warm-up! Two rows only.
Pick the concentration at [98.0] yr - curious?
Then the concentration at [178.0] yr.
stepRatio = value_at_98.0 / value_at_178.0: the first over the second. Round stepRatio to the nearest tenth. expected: 1.0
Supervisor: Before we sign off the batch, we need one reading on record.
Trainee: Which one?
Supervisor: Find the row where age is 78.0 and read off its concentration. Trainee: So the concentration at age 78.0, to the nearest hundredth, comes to 3.22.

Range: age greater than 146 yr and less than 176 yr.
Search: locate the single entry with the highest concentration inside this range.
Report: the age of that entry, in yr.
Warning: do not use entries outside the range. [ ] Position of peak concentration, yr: 153.0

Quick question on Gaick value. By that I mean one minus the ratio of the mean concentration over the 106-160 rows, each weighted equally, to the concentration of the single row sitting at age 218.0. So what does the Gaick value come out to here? 0.20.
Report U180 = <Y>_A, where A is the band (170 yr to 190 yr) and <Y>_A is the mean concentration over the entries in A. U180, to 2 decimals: 3.10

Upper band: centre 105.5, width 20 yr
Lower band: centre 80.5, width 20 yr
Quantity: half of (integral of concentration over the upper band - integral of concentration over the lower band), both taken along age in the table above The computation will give -2.7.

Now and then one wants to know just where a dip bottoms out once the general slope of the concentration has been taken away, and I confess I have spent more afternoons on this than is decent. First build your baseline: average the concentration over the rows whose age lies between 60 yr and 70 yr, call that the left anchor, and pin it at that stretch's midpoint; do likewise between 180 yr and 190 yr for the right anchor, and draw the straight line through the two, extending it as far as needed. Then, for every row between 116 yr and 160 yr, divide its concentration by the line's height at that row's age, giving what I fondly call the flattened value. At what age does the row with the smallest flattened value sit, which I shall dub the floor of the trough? 123.0 yr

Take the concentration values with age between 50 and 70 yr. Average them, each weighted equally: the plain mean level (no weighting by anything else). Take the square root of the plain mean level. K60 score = 1.75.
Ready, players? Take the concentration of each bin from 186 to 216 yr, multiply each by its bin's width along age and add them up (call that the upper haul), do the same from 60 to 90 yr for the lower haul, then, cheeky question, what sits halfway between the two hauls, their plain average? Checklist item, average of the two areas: 93.8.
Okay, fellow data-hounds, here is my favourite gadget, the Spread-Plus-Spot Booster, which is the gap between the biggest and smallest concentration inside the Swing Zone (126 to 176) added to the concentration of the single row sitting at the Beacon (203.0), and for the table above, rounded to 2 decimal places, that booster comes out 4.22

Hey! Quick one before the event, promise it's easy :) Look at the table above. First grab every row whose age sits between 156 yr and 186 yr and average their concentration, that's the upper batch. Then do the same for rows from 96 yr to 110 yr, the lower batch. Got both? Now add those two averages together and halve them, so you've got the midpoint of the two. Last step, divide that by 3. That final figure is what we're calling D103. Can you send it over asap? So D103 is 1.01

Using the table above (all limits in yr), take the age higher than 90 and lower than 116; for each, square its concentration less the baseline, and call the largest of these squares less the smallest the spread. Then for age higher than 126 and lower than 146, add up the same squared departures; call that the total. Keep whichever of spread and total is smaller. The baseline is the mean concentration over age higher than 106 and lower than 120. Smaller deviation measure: 0.43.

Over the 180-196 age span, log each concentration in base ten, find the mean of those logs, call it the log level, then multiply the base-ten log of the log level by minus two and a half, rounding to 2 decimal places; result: 0.78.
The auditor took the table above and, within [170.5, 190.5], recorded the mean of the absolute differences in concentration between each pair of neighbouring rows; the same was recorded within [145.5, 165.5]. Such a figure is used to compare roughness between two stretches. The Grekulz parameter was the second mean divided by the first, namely 2.6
